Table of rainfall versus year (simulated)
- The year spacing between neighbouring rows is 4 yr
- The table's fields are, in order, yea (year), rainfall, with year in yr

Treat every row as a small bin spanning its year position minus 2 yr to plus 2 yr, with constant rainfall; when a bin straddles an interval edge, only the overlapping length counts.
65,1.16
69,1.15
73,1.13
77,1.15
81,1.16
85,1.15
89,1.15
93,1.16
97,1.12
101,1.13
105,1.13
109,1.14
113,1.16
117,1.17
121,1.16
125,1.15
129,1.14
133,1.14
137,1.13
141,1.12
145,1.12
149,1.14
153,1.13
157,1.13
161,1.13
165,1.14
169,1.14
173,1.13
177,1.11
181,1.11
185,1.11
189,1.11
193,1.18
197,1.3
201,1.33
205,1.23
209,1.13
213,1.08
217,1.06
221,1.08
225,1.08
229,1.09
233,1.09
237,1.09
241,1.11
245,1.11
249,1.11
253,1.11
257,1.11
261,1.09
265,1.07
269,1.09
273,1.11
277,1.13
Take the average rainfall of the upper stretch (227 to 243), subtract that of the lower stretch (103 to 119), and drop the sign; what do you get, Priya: 0.055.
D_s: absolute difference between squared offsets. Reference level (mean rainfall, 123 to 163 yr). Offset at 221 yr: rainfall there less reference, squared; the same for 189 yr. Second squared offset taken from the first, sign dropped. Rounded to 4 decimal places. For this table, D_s 0.0023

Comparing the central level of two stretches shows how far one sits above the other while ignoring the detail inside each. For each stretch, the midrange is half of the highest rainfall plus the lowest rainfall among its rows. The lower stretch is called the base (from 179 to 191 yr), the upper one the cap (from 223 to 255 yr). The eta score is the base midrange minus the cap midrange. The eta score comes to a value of 0.015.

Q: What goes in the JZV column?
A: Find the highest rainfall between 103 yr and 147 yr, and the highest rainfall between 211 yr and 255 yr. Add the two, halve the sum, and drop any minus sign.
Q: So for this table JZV 1.14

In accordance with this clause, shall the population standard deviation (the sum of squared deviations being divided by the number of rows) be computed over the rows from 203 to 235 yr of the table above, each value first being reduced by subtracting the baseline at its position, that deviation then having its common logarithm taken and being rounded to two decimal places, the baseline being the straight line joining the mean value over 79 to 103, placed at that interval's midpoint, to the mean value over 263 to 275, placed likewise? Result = -1.31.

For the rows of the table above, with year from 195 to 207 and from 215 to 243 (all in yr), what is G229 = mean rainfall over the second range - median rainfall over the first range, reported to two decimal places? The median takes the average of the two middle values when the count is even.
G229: -0.21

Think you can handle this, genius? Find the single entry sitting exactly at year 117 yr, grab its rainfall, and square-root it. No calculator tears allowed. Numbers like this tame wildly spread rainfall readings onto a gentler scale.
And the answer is 1.08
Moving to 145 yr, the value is 1.06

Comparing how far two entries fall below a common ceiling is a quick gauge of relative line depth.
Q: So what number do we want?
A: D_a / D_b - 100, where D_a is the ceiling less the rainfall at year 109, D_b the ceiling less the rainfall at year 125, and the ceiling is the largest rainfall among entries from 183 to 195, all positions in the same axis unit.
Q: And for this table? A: -98.7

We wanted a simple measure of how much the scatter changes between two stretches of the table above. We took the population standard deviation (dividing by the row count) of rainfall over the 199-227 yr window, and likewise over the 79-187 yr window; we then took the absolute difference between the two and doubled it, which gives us 0.15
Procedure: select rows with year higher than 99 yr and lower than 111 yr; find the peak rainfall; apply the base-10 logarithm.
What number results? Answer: 0.057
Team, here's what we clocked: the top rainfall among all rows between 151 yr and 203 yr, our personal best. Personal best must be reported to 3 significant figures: 1.33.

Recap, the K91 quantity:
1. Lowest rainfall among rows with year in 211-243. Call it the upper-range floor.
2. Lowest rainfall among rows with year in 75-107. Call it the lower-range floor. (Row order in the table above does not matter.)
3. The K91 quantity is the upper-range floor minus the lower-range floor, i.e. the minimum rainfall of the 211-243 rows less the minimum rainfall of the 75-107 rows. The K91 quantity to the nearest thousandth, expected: -0.060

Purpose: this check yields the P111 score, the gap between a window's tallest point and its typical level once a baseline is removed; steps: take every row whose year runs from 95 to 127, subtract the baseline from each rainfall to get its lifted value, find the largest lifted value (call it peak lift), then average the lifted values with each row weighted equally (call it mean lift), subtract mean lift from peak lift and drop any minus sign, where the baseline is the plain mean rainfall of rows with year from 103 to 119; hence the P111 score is 0.0250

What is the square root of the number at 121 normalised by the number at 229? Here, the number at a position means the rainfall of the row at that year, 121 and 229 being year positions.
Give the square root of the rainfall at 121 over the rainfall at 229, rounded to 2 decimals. 1.03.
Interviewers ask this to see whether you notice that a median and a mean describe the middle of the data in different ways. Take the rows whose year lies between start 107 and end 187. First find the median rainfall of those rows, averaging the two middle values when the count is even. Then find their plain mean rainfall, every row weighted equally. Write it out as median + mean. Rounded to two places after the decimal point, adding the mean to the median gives 2.27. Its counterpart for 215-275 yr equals 2.18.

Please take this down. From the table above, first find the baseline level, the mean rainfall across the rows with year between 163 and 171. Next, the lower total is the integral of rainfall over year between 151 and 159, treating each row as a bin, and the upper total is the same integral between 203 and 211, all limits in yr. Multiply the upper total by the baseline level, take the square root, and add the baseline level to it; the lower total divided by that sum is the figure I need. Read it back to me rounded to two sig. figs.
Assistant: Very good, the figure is 2.0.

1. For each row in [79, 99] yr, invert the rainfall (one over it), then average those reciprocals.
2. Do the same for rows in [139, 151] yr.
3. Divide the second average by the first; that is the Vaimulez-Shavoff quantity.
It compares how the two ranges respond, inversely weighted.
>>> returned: 1.02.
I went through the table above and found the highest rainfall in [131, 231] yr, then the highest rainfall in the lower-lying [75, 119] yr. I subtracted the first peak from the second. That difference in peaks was -0.16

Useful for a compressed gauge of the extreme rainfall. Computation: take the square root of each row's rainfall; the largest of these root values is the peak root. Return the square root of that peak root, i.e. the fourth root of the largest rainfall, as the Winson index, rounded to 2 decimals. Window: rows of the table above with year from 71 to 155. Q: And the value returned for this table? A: 1.04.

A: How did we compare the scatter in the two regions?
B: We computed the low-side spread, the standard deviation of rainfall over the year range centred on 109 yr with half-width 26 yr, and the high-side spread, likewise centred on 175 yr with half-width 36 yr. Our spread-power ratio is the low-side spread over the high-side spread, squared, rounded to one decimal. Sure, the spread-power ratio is 0.0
